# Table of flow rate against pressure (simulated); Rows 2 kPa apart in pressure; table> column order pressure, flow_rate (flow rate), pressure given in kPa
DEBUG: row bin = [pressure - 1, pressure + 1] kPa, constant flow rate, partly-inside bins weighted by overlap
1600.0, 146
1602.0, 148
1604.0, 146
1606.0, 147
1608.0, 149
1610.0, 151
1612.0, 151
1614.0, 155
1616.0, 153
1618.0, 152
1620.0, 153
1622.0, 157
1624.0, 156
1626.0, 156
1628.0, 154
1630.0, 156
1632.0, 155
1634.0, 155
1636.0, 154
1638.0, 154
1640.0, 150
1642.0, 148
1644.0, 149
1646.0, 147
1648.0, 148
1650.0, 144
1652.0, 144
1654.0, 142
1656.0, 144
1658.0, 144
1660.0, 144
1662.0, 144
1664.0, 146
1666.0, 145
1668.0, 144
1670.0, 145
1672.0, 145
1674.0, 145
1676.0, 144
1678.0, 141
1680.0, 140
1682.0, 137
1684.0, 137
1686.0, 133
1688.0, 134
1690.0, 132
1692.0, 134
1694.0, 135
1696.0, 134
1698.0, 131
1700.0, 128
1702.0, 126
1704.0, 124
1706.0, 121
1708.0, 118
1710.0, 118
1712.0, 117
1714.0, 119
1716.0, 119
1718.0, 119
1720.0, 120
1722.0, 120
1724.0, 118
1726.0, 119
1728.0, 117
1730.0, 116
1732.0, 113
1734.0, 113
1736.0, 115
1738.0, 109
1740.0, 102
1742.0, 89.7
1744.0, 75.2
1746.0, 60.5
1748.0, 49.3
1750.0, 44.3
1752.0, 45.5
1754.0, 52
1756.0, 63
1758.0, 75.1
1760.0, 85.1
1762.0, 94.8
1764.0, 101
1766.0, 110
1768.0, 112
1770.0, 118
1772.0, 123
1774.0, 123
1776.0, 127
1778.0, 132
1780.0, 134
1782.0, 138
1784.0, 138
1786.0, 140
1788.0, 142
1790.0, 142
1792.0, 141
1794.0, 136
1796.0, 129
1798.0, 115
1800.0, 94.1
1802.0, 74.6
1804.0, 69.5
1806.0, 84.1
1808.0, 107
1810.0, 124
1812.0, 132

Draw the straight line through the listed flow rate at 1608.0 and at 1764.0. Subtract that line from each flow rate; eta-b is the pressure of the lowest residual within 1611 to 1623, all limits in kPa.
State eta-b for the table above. 1612.0 kPa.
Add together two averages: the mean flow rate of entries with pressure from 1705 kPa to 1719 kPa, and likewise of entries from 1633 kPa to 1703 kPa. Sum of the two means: 261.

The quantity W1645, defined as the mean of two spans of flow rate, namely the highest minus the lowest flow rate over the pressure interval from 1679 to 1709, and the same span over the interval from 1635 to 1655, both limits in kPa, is 17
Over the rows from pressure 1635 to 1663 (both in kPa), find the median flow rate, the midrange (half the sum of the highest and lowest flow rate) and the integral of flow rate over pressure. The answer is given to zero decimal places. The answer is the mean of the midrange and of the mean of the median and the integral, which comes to 1138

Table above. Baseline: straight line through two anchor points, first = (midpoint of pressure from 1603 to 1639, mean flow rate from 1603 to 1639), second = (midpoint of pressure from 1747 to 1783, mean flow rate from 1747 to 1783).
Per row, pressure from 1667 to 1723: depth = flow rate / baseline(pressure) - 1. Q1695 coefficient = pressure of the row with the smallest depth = 1708.0 kPa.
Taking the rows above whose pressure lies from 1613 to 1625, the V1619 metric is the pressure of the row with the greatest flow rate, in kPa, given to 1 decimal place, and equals 1622.0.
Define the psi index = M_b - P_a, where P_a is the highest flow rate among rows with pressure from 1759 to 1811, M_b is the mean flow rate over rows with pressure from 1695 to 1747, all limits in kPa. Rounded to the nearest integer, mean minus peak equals -28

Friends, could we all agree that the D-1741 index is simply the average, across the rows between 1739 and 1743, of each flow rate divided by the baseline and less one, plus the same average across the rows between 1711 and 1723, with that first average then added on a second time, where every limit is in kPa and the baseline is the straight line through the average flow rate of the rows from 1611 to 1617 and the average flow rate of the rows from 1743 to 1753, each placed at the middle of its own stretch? 1.7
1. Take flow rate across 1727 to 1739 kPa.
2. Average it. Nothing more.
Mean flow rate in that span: 114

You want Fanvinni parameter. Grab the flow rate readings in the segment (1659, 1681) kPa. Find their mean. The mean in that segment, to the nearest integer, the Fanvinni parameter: 144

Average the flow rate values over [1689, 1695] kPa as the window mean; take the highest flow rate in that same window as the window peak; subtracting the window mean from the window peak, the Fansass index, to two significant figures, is 1.3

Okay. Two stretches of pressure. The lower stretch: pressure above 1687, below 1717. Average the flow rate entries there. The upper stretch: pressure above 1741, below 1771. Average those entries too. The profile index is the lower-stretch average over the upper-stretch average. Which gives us 1.6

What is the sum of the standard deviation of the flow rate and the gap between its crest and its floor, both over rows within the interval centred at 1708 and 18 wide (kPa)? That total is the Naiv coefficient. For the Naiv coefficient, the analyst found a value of 15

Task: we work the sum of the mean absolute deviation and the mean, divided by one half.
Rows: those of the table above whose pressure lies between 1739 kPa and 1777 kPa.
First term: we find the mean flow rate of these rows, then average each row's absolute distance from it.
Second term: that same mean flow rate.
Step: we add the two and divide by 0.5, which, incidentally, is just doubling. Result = 223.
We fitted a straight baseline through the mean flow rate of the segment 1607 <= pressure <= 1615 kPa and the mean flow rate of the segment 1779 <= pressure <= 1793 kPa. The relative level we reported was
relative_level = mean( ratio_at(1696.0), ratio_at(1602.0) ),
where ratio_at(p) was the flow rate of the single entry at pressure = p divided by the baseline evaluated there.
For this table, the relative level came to 0.95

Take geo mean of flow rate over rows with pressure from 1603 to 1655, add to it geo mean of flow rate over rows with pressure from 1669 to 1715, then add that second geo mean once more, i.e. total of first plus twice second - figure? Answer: 414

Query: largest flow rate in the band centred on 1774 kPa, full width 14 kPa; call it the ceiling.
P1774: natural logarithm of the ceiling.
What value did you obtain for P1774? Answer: 4.90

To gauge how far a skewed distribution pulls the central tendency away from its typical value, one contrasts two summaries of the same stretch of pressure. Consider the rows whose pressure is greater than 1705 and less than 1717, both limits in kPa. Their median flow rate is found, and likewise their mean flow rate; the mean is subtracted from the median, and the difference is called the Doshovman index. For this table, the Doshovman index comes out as -0.17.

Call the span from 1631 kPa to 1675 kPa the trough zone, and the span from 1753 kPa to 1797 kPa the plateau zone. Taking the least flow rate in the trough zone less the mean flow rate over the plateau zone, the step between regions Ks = 26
